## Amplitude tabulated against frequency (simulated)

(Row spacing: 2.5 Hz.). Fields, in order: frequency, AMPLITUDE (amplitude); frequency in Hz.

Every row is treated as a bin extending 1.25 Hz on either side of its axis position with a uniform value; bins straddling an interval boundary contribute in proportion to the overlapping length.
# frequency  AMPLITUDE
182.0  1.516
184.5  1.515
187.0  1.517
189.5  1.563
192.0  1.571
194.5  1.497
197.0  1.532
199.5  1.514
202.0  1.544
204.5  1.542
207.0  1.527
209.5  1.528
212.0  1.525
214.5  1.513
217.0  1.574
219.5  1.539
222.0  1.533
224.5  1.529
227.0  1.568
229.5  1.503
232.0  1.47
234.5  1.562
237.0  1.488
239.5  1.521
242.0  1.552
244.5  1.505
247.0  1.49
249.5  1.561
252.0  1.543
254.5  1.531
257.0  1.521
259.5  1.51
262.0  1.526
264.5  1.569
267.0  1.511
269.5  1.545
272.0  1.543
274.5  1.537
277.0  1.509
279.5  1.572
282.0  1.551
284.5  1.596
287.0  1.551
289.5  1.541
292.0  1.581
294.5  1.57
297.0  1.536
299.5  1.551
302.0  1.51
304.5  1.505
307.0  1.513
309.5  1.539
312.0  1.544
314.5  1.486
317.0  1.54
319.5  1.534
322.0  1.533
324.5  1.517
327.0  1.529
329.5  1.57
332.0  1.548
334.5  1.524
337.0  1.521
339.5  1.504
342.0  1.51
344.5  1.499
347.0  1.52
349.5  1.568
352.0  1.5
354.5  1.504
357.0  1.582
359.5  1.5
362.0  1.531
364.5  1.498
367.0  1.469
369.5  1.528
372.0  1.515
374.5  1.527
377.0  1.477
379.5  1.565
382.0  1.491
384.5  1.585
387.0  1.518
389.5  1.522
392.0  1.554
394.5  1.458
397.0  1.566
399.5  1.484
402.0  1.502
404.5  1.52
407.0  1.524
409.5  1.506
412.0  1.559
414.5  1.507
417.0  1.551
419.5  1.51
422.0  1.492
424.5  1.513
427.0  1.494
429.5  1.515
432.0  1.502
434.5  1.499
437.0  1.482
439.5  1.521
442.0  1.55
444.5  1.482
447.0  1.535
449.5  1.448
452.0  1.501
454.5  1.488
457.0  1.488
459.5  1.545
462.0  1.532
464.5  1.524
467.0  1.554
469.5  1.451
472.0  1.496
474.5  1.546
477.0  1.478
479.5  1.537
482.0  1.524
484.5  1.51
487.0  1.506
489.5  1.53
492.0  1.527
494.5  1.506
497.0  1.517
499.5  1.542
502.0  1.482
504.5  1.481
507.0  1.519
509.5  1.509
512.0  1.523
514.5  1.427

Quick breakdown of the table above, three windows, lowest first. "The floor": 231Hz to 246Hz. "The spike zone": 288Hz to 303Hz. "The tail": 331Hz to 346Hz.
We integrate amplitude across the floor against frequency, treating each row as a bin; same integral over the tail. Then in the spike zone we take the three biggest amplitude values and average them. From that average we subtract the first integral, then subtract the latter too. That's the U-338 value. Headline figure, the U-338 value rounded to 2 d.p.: -43.94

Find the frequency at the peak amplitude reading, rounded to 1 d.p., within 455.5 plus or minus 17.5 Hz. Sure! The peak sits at 467.0 Hz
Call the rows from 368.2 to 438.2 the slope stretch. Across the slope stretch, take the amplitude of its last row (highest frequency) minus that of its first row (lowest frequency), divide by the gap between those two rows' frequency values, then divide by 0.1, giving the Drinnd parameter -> -0.007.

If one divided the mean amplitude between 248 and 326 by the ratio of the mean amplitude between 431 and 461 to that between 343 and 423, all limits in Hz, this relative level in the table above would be 1.55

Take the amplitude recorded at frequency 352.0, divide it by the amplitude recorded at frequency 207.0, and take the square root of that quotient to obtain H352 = 0.99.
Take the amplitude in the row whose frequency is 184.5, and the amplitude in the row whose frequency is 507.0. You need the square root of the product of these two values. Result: 1.52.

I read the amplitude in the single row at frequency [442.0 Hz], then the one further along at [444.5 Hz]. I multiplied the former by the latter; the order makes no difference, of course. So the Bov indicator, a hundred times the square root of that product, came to 152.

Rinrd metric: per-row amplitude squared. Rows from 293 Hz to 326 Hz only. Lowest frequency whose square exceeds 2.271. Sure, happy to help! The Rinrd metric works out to 294.5 Hz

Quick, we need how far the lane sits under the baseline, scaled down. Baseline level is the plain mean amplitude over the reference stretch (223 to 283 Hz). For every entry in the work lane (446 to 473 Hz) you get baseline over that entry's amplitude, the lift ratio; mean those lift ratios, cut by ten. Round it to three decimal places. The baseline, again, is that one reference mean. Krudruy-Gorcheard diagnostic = 0.102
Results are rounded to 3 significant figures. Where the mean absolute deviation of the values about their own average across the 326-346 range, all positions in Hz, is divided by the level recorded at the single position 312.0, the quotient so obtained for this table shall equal 0.0114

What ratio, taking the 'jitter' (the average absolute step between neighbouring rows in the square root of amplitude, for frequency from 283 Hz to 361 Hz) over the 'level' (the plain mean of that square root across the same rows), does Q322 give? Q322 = 0.0088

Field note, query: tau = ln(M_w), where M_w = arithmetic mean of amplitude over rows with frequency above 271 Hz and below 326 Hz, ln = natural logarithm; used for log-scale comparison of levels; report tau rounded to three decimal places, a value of 0.431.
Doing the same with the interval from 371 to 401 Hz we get 0.420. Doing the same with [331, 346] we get 0.417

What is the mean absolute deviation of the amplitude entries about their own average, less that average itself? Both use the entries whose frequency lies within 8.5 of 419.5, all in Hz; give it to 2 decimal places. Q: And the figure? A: -1.50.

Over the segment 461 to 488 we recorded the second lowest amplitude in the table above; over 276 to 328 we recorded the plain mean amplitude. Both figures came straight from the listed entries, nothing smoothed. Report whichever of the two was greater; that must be 1.54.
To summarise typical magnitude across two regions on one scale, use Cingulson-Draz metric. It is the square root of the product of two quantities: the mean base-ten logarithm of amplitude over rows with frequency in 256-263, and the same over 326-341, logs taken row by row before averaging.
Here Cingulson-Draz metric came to 0.183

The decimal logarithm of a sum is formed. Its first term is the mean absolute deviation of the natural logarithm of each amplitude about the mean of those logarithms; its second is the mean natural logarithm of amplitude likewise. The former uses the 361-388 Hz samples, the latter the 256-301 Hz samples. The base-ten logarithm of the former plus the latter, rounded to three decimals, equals -0.345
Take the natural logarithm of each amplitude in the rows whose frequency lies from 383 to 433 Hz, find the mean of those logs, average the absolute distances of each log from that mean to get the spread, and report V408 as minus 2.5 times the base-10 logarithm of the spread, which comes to 4.56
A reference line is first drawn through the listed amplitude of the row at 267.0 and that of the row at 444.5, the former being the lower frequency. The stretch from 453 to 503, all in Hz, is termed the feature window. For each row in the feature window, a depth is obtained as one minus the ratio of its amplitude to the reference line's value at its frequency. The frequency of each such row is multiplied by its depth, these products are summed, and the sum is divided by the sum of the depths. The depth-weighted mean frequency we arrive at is 479.7 Hz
